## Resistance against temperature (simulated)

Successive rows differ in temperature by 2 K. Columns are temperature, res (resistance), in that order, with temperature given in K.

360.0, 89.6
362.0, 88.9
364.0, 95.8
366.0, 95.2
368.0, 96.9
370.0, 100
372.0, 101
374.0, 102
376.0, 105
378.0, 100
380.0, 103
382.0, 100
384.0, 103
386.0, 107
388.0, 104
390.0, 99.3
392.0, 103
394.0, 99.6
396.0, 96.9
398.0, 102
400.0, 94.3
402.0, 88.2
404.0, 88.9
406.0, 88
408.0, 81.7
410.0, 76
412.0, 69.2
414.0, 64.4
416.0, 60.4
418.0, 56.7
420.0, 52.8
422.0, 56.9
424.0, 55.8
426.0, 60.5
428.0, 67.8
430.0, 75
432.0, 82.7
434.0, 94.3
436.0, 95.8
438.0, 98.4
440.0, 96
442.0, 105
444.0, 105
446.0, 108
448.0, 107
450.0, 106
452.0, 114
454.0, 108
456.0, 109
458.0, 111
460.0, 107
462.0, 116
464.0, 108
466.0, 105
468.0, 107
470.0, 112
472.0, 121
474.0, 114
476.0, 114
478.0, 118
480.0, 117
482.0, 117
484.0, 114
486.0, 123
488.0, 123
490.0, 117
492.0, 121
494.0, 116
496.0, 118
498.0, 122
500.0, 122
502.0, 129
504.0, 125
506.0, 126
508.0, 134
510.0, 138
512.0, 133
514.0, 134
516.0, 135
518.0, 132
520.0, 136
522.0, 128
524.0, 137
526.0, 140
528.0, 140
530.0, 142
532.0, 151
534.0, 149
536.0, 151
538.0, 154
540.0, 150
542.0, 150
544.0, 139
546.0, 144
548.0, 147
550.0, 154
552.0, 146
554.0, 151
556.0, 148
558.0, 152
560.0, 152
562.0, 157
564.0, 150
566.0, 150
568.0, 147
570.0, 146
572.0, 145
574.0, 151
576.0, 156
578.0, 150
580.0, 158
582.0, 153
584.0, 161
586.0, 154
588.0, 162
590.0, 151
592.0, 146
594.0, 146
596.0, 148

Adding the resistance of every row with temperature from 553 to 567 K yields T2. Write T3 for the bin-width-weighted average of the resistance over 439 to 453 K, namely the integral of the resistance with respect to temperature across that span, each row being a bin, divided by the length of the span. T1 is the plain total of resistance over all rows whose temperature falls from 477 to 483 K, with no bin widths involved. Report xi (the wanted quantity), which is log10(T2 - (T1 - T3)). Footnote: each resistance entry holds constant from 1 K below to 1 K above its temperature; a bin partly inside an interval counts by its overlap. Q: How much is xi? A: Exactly 2.91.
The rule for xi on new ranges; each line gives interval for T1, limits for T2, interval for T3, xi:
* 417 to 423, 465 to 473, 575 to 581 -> 2.64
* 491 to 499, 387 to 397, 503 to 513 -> 2.20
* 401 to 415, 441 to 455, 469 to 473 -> 2.50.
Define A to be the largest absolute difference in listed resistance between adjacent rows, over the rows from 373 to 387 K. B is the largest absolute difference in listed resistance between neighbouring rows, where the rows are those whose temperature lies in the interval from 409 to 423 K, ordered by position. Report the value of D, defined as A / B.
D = 0.74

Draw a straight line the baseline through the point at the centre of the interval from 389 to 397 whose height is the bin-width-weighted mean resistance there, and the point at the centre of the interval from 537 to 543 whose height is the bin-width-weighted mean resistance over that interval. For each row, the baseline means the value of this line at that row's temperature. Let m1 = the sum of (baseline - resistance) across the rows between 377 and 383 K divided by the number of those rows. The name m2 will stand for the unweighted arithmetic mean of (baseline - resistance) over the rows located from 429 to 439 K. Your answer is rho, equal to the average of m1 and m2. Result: 9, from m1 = -6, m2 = 25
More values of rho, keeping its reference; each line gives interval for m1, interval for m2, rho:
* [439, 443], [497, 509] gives 14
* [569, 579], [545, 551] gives 10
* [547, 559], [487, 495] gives 11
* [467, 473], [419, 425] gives 34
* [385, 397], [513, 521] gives 3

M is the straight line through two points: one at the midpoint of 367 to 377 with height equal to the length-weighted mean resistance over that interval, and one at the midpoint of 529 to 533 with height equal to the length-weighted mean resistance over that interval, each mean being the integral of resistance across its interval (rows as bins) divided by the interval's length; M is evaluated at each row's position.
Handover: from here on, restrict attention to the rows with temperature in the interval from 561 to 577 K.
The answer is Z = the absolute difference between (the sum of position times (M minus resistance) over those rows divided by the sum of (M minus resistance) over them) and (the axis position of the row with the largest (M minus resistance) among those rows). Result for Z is 1.8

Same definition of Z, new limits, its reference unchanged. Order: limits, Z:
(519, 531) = 1.9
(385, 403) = 4.1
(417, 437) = 5.4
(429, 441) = 4.2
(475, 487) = 3.1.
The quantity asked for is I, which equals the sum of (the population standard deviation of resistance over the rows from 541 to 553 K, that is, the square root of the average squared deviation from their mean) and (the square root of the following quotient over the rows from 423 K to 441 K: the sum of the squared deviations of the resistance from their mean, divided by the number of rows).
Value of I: 20.3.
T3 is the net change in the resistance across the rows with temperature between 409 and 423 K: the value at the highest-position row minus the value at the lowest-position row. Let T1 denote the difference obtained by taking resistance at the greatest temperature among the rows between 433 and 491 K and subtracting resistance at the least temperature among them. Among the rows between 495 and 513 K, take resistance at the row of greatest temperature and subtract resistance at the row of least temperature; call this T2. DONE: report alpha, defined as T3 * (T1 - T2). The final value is -147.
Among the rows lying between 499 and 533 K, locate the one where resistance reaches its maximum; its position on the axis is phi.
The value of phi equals 532.0 K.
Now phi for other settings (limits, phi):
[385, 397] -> 386.0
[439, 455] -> 452.0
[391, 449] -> 446.0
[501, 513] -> 510.0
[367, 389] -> 386.0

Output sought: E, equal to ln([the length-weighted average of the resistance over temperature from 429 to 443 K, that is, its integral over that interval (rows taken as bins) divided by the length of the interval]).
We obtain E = 4.53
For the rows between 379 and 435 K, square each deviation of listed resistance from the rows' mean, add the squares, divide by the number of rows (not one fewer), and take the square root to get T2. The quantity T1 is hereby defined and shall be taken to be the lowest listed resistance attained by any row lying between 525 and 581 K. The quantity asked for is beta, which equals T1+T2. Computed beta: 157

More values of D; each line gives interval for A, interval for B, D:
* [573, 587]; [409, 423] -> 1.18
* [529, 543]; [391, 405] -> 1.17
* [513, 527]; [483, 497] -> 1.00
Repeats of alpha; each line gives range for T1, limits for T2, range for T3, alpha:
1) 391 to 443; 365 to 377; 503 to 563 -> -250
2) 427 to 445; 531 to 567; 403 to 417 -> -1089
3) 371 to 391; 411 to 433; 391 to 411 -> 410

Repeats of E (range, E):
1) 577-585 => 5.05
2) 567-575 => 4.99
